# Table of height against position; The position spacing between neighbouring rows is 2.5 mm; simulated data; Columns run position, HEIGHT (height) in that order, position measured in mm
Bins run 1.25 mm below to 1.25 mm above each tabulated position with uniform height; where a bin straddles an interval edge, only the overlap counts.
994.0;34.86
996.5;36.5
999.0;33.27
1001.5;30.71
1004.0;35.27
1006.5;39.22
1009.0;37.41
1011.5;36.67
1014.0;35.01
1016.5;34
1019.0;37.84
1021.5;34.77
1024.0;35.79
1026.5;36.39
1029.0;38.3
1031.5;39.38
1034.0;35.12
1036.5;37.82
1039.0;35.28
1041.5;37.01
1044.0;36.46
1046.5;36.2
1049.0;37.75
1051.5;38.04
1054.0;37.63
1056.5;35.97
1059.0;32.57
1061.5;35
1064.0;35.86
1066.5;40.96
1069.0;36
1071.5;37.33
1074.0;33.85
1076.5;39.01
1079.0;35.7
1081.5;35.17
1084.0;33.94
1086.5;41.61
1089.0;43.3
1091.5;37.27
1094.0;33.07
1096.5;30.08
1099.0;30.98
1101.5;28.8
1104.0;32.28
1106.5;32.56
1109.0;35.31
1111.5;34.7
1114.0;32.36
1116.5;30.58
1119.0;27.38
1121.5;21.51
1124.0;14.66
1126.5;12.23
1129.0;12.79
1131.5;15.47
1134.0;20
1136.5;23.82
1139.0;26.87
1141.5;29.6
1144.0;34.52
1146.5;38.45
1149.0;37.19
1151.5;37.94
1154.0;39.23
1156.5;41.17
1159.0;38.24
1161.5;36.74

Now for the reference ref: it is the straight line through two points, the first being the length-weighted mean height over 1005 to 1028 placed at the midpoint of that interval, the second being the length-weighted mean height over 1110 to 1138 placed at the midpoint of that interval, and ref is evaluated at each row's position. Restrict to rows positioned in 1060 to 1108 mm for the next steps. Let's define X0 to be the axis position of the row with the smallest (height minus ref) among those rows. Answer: 1101.5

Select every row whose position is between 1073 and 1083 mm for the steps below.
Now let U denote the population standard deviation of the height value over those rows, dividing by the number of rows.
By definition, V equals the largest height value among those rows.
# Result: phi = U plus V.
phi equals 41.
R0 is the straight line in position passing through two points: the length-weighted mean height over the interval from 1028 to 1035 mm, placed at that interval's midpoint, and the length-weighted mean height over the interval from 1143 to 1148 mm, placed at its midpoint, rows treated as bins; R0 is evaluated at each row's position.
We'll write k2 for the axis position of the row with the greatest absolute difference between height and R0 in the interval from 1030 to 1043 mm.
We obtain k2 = 1034.0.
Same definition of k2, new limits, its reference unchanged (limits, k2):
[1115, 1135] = 1126.5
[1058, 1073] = 1059.0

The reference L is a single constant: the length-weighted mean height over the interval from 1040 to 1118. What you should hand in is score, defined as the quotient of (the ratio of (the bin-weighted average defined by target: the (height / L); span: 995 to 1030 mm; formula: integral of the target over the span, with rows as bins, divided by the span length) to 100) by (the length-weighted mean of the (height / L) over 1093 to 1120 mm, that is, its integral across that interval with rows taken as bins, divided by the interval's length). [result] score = 0.011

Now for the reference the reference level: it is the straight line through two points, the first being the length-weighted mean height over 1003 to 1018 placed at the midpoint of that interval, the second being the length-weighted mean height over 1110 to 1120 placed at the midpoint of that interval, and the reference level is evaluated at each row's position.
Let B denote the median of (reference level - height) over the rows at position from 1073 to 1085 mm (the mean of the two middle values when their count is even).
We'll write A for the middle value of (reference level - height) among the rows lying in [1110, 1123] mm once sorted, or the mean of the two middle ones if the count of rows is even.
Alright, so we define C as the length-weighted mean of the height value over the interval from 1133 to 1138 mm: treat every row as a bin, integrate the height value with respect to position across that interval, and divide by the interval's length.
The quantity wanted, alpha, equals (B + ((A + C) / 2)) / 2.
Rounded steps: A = 0.8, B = -2.2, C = 22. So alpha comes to 4.7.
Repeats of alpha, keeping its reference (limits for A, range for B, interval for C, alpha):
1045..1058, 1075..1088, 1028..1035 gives 7.3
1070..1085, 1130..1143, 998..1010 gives 11.5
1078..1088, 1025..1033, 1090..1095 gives 6.9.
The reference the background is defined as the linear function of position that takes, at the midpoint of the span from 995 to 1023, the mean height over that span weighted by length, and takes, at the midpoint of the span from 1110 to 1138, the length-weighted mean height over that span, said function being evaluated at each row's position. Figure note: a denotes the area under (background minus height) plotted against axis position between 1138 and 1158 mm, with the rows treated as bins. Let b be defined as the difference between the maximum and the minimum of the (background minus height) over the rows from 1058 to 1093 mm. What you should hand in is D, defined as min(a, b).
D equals -320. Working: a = -320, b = 14.1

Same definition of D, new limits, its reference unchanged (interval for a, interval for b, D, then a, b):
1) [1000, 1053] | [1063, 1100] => -152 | -152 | 12.4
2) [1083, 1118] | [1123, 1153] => -311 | -311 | 28.5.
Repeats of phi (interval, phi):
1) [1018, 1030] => 40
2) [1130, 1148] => 46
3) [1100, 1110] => 38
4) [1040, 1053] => 39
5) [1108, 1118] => 37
